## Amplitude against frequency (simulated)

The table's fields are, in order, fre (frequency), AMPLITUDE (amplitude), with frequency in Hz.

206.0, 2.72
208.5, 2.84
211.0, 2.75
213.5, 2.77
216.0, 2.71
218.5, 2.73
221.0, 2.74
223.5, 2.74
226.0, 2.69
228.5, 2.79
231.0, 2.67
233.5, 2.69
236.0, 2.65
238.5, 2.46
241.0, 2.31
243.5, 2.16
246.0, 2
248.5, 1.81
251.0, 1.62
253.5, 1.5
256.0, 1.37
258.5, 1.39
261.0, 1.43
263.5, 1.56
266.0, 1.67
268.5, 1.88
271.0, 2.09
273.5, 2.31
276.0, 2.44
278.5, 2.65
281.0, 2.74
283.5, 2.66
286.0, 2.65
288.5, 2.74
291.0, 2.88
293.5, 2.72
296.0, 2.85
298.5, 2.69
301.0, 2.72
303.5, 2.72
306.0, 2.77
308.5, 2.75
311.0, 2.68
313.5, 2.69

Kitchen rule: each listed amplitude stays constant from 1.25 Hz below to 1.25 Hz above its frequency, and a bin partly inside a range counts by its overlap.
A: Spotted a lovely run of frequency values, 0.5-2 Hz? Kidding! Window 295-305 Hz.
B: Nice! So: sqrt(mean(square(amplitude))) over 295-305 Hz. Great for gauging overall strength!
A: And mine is 2.75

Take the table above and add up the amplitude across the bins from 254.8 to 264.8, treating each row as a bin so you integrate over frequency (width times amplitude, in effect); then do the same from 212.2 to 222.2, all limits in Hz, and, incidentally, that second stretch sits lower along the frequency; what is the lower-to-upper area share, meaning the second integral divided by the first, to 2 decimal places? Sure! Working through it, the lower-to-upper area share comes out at 1.90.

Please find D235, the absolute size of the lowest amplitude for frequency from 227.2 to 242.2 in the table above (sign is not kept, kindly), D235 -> 2.3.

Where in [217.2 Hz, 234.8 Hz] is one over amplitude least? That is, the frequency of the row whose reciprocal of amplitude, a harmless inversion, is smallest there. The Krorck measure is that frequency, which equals 228.5 Hz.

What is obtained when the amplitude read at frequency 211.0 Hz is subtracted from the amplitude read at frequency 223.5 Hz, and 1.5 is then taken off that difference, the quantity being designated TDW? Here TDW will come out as -1.5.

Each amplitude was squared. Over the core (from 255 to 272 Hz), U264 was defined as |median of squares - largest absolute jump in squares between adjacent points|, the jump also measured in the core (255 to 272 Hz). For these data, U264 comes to 2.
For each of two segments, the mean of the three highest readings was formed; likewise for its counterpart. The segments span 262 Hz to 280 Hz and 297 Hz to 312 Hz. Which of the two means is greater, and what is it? 2.75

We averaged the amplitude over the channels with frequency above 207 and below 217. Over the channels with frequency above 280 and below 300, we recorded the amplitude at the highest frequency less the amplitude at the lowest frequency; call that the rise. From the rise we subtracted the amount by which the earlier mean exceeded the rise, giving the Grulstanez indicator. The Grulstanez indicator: -2.9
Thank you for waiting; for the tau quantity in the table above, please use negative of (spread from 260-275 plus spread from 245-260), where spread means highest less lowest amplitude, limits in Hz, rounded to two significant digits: -1.5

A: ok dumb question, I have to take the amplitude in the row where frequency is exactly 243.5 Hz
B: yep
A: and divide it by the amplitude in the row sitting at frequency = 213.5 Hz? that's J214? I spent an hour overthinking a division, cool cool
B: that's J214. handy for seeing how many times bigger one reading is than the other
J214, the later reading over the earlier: 0.780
